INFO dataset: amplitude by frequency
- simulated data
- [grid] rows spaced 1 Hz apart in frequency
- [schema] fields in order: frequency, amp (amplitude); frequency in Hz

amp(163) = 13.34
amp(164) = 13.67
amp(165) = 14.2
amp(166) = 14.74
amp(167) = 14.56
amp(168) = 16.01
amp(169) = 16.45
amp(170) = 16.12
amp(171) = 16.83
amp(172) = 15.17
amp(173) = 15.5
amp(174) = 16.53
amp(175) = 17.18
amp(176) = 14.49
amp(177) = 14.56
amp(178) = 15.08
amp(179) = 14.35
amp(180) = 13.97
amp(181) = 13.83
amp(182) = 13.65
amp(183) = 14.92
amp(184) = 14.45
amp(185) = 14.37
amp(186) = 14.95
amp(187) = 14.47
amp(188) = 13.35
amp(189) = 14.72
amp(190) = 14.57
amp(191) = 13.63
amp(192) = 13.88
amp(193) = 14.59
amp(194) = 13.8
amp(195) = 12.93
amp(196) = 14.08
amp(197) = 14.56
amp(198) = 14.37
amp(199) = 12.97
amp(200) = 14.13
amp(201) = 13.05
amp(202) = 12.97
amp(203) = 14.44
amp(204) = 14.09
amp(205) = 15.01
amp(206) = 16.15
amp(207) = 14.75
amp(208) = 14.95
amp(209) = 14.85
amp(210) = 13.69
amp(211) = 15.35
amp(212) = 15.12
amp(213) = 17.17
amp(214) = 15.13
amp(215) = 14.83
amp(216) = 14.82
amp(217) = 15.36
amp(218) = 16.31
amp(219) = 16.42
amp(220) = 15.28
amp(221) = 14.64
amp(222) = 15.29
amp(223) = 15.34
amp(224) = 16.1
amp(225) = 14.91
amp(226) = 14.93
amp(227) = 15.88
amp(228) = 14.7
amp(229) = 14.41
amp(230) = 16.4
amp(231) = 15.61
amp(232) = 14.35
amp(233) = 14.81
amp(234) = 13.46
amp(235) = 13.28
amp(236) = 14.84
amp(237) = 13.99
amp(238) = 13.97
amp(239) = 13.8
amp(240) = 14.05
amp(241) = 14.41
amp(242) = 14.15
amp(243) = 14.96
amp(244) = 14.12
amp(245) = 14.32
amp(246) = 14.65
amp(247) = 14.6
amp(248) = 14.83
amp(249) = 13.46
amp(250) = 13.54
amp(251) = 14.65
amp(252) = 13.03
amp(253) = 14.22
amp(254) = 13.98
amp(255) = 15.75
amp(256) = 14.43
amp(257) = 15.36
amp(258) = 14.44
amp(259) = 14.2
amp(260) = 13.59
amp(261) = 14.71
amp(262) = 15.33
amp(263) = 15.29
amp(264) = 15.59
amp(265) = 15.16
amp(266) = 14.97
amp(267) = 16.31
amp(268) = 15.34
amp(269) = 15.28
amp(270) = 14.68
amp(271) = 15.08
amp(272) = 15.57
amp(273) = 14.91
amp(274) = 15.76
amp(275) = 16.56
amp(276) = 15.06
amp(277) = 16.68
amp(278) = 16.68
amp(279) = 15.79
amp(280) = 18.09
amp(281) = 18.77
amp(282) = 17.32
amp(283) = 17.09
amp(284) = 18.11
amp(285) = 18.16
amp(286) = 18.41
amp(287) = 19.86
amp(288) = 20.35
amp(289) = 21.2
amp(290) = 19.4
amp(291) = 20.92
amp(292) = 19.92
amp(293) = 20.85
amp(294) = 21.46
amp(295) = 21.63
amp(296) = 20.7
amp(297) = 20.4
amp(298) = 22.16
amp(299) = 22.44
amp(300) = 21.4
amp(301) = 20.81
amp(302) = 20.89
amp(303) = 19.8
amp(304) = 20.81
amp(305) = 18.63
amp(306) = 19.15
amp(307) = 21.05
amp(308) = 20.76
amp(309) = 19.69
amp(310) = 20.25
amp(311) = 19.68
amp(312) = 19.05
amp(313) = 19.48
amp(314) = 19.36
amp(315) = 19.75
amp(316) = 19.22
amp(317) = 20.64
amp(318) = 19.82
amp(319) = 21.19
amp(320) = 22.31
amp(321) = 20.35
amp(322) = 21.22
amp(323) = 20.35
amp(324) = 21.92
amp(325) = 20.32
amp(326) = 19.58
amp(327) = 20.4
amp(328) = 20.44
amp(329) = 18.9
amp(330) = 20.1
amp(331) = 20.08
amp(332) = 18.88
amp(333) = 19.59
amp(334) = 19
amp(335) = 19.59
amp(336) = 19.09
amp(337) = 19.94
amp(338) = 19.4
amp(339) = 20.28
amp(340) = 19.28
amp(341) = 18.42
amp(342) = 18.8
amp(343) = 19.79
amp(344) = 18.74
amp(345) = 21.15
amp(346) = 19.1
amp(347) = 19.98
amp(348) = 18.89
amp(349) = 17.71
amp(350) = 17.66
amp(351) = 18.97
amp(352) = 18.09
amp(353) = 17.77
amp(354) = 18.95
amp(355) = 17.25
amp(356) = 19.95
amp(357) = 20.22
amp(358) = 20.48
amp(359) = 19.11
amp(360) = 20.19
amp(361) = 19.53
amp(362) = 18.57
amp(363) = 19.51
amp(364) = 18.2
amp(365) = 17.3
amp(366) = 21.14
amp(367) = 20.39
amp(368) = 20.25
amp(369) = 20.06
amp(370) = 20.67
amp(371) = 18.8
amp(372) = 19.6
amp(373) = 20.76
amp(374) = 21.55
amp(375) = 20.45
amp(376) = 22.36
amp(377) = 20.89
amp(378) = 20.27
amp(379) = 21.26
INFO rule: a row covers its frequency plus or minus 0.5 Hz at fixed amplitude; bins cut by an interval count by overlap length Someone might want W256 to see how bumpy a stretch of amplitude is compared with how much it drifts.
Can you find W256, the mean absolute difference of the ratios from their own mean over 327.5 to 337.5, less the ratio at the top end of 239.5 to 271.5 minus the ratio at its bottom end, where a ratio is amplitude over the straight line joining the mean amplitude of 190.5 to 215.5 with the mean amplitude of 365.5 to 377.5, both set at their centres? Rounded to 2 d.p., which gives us 0.02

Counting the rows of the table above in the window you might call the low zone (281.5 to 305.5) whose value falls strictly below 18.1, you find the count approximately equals 2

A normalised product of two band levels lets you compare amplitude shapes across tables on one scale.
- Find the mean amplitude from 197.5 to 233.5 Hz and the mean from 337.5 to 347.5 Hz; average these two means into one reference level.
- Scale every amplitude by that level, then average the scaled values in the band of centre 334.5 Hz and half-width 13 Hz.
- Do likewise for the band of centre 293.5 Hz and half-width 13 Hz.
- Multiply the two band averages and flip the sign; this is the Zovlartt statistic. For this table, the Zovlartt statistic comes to -1.33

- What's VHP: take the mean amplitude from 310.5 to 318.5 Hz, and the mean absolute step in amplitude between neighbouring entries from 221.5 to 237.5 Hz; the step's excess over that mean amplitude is -18.8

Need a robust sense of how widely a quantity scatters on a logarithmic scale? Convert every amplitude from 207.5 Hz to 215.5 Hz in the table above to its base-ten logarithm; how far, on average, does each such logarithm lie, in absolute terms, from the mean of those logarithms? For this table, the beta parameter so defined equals 0.016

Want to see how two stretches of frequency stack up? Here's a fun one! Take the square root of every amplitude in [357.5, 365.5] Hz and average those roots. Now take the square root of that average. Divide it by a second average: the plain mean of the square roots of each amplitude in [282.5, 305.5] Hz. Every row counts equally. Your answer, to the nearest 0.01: 0.46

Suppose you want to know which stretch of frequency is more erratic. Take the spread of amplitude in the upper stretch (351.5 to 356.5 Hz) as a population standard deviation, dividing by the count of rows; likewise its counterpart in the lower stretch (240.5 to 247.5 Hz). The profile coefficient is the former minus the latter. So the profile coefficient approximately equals 0.7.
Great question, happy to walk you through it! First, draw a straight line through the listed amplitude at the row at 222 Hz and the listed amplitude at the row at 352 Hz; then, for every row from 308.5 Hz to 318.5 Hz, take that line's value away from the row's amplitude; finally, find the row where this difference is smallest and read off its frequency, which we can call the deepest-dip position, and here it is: 312 Hz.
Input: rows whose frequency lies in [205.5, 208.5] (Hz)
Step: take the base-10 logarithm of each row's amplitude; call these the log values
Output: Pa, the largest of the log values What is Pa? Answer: 1.21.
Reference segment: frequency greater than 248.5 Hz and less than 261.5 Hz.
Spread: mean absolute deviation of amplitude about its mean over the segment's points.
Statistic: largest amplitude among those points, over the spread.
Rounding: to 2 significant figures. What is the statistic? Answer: 27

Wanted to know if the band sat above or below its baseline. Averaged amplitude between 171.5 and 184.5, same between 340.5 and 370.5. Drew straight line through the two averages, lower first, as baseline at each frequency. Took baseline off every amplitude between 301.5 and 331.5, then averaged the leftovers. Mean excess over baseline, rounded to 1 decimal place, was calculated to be 1.9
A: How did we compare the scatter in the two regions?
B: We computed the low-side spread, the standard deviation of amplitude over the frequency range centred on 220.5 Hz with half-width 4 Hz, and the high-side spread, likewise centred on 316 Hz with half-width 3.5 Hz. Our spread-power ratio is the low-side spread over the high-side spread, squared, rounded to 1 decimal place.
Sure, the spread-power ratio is 0.7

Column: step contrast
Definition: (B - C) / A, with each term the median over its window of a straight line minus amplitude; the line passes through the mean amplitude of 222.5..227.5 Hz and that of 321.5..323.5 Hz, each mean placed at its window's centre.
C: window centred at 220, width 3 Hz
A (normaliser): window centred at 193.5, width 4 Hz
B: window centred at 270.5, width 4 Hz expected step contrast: -17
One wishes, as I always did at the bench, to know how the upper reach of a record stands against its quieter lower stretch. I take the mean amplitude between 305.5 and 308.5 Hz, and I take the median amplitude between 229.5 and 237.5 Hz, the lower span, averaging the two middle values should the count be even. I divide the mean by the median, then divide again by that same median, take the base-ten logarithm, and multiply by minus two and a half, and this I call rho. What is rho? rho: 2.55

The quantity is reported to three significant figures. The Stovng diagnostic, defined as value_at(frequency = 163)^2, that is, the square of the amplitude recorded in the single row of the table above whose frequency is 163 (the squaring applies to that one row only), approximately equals 178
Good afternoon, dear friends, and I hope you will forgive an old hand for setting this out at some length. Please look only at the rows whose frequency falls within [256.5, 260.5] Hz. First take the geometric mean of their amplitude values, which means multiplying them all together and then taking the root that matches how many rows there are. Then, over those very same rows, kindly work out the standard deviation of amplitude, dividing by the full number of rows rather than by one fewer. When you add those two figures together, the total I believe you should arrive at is 15.0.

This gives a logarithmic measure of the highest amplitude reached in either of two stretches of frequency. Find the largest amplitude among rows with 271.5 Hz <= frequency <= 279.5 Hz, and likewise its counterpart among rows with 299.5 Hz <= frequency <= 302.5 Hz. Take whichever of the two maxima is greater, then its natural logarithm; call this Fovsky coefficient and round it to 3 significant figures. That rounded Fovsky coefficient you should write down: 3.06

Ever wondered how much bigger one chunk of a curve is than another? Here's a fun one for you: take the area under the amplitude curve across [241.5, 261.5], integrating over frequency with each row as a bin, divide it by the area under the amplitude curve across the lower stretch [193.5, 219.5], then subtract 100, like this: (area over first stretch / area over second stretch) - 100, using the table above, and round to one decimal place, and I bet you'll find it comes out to -99.2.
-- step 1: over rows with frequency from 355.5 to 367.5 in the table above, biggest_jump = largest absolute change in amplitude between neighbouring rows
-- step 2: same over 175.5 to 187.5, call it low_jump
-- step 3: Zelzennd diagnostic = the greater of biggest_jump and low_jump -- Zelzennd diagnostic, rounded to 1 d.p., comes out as 3.8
